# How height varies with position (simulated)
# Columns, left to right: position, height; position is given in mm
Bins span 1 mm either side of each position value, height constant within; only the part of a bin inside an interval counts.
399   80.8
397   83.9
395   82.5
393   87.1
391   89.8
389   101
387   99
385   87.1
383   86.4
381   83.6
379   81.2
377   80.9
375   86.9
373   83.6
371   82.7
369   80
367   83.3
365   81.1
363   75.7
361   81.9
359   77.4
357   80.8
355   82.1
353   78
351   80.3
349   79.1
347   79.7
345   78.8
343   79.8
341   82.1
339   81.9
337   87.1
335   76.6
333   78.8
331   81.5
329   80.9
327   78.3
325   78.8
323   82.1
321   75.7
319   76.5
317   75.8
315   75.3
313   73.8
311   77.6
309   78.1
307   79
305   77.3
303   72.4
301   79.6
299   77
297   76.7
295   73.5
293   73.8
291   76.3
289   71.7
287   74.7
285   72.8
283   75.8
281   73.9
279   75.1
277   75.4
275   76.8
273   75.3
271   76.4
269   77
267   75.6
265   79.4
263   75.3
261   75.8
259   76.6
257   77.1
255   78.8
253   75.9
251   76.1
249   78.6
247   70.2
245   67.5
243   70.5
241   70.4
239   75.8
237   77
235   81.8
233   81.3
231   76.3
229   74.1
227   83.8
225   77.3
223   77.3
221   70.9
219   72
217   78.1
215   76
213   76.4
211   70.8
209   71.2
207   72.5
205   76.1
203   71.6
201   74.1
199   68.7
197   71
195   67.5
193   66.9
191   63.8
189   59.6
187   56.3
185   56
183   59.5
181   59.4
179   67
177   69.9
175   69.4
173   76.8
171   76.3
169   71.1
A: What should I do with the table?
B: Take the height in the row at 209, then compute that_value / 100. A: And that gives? 0.71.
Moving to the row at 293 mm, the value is 0.74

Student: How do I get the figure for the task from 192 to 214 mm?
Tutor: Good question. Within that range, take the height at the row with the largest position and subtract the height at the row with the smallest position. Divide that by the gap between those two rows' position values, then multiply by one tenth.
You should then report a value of 0.05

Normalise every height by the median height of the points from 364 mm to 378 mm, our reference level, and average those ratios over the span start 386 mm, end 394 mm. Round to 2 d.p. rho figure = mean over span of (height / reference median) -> 1.14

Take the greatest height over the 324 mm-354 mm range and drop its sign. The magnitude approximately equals 87.1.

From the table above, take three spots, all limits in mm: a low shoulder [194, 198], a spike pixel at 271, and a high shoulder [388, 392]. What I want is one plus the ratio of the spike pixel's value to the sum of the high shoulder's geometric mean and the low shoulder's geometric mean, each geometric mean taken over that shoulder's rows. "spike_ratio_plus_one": 1.46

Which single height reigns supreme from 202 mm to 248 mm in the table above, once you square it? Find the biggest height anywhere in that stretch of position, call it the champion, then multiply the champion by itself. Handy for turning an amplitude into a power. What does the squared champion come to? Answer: 7022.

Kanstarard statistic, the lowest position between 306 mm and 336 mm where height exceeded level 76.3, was 307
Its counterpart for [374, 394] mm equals 375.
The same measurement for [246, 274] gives 249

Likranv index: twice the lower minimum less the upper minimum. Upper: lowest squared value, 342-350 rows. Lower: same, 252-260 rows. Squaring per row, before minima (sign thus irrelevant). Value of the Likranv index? 5312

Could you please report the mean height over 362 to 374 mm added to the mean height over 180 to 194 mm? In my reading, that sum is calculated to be 141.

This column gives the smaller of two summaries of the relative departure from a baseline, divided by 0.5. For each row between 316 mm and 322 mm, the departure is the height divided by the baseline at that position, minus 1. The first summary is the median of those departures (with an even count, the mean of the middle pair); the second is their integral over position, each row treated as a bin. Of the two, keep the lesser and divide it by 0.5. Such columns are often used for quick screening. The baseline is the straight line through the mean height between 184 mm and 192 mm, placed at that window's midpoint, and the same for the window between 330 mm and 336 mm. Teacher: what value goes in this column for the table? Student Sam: -0.16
